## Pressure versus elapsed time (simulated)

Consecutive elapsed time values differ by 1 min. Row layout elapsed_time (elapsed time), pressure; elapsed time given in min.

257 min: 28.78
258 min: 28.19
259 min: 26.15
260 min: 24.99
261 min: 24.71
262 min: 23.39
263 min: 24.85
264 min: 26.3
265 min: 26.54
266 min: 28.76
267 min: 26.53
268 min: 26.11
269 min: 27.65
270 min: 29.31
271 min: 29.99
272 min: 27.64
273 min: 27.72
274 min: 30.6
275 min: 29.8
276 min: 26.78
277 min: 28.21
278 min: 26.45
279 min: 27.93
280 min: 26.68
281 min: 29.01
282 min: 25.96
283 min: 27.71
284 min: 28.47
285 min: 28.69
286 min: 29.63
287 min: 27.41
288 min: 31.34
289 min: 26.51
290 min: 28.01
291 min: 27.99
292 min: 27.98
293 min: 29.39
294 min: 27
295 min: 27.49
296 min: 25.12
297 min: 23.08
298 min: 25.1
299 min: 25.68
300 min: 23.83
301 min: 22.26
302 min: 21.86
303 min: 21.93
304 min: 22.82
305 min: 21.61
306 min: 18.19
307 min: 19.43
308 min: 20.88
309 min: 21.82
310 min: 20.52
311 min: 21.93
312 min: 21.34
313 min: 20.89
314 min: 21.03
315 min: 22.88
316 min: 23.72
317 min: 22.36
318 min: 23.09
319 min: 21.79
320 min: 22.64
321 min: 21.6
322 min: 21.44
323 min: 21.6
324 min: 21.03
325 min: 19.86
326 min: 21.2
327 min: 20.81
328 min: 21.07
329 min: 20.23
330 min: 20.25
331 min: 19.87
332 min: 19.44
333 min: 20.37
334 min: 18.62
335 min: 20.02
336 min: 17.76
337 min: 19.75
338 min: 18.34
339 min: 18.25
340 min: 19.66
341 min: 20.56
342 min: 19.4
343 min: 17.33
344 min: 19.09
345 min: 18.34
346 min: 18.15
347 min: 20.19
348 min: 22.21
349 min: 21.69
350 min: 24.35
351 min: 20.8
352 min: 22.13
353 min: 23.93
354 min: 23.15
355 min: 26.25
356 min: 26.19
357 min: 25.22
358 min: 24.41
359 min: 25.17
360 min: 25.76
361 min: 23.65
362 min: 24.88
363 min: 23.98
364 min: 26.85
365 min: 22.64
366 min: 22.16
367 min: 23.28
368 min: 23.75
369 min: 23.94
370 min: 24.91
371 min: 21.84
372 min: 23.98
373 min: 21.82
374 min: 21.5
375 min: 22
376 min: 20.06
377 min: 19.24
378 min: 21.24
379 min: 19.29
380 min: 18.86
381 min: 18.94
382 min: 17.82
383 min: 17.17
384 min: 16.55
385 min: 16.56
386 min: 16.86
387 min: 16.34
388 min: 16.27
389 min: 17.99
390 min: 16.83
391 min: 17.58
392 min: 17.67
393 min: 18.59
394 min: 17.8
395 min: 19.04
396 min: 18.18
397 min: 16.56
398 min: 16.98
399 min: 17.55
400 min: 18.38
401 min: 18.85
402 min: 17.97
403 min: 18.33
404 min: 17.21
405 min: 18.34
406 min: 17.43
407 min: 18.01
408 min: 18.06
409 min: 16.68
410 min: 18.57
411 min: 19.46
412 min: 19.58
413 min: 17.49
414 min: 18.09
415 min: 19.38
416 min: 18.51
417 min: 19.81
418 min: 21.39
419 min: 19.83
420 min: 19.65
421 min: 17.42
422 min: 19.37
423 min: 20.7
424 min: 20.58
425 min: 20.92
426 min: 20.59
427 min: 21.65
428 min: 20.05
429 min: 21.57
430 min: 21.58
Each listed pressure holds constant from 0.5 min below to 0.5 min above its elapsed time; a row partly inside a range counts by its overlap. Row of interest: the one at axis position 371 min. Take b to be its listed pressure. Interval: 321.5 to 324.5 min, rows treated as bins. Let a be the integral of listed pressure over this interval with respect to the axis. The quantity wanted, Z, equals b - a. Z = -42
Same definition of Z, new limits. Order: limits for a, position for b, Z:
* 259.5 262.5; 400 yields -55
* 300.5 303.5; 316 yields -42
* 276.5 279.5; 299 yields -57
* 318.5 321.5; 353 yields -42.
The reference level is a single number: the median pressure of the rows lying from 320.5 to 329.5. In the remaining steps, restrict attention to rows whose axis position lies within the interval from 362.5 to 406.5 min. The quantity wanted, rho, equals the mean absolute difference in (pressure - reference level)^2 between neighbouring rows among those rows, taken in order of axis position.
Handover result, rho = 5.6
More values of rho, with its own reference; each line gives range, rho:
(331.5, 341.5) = 5.1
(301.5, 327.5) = 2.0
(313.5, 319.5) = 3.7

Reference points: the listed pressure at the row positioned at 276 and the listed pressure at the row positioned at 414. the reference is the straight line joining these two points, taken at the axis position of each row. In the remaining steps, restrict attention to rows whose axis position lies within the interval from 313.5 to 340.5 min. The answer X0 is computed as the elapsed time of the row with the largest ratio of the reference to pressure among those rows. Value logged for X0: 336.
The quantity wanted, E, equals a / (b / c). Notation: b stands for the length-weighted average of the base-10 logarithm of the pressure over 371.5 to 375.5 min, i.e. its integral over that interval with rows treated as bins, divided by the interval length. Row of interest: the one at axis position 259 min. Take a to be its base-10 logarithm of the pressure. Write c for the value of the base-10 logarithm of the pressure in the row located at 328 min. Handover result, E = 1.39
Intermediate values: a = 1.42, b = 1.35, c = 1.32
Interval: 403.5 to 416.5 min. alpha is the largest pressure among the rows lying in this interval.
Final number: 19.58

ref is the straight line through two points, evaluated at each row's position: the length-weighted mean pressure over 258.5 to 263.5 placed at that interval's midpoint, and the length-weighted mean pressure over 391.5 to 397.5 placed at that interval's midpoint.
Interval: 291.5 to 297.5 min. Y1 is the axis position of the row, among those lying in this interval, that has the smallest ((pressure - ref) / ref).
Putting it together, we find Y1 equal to 297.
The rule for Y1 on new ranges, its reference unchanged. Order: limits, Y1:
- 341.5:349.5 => 343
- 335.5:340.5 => 336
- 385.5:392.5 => 388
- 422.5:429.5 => 428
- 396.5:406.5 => 397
